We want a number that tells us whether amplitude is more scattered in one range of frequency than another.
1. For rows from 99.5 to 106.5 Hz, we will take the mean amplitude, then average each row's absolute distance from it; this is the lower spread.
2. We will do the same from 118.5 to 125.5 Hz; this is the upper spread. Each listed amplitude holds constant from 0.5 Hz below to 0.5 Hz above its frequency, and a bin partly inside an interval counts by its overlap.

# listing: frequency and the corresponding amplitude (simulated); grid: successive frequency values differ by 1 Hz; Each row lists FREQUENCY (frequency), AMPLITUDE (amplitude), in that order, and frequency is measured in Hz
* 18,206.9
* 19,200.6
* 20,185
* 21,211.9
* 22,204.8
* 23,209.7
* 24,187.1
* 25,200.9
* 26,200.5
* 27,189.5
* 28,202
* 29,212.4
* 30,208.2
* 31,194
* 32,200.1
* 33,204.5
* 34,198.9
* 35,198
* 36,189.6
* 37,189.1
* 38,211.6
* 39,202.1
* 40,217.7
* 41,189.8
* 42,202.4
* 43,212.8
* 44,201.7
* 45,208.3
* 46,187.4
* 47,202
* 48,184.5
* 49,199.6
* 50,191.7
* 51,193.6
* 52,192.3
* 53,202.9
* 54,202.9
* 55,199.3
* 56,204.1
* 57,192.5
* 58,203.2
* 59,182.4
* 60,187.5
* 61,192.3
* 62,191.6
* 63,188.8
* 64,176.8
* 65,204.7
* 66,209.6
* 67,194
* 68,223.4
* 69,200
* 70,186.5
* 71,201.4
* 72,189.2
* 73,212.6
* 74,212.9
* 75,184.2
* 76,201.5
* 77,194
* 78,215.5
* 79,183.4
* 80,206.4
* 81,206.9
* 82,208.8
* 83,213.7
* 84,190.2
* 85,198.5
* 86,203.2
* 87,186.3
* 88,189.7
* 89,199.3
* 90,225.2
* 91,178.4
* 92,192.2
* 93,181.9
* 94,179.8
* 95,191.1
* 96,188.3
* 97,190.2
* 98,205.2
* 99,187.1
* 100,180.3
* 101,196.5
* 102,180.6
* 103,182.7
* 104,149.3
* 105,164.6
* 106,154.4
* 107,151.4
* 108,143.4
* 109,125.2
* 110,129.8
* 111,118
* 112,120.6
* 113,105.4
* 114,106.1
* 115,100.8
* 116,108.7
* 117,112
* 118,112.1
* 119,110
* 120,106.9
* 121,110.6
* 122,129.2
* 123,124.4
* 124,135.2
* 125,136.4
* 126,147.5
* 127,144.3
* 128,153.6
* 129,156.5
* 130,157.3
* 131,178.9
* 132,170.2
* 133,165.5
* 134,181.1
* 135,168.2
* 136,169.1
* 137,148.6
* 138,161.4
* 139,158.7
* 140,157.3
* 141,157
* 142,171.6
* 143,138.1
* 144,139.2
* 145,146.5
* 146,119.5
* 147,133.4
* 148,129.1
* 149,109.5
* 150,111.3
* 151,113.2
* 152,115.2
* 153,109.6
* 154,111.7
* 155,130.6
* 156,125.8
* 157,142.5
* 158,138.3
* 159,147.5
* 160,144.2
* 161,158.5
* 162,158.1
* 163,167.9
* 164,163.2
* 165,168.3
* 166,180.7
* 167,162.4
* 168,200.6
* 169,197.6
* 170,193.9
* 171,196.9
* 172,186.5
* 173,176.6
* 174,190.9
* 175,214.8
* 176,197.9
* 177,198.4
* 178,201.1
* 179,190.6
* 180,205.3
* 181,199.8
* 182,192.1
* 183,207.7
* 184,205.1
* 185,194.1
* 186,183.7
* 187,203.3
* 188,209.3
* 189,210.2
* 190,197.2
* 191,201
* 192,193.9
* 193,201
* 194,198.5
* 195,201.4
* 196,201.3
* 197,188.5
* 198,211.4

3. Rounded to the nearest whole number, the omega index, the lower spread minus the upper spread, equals 3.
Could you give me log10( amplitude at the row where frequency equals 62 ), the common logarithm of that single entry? 2.28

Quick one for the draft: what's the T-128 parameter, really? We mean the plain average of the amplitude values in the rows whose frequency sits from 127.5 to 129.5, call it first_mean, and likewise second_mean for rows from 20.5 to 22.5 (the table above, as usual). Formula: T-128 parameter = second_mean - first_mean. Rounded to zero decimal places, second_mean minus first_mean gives 53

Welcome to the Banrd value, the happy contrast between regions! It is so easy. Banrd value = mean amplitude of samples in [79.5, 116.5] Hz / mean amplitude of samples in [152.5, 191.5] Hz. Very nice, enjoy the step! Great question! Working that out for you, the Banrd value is 0.96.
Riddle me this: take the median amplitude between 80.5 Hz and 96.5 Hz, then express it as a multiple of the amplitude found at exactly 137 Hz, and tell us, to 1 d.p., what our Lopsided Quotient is 1.3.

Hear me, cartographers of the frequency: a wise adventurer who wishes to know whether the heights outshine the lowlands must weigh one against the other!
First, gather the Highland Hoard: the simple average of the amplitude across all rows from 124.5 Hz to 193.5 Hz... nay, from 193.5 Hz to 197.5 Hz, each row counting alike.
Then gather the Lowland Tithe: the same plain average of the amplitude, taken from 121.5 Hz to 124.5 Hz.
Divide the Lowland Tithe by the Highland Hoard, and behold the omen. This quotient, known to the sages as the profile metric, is 0.66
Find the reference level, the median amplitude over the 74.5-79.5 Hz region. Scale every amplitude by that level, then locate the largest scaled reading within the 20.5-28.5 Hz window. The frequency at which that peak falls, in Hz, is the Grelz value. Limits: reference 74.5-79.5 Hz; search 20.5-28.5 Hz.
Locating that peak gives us 21 Hz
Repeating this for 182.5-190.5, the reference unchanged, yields 189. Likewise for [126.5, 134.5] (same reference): 134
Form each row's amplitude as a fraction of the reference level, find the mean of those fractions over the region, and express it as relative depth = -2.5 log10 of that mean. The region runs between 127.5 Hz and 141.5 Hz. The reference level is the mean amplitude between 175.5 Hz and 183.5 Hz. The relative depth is 0.22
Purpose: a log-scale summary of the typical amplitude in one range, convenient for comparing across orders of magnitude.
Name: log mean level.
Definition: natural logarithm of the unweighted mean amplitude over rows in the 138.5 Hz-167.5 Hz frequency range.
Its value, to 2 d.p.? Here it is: 4.95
